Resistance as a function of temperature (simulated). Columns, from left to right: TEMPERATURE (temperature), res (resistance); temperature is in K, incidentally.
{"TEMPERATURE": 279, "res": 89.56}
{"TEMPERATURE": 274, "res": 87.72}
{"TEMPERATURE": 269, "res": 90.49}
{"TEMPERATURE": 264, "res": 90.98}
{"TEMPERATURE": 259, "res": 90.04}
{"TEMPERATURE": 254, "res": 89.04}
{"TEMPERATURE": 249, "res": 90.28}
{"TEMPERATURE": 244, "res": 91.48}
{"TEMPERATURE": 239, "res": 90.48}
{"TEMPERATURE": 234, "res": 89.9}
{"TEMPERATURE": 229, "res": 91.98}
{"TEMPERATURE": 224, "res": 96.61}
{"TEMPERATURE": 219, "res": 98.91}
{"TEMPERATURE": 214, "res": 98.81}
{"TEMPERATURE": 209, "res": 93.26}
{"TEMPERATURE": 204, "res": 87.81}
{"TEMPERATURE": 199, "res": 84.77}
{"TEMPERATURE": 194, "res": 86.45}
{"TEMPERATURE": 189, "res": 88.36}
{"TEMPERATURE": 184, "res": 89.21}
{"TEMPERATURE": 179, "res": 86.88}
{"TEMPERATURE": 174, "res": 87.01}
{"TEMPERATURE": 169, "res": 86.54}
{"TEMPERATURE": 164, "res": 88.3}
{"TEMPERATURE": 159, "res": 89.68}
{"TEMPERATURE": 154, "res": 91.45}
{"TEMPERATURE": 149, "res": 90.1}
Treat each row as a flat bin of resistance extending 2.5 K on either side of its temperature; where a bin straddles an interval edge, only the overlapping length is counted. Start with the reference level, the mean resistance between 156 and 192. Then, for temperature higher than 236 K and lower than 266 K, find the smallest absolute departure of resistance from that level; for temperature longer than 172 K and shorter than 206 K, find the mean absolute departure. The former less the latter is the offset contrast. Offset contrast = -0.2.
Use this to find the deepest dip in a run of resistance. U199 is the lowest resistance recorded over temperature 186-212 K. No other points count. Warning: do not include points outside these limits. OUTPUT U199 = 84.77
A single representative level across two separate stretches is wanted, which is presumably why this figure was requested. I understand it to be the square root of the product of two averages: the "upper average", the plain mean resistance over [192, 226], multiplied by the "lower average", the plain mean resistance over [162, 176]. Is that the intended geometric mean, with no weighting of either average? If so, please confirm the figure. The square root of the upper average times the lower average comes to 89.8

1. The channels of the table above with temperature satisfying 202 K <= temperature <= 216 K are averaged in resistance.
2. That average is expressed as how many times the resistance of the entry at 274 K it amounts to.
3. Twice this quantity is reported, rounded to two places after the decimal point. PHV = 2.13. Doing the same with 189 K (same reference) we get 2.11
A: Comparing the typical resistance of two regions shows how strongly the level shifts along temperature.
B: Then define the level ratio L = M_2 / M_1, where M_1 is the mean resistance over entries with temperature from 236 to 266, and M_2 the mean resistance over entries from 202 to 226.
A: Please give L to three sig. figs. 1.05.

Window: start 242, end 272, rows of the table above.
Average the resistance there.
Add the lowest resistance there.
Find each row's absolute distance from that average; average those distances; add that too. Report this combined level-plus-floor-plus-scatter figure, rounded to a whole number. 180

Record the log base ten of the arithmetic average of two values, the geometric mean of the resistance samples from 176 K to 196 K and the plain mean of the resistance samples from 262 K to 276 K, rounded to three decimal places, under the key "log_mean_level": 1.948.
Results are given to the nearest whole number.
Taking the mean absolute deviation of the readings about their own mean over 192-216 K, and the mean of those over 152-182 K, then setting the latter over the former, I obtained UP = 19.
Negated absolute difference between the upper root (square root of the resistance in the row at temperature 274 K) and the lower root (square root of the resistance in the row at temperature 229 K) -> -0.22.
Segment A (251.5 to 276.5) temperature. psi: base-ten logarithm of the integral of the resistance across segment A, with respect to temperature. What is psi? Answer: 3.35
